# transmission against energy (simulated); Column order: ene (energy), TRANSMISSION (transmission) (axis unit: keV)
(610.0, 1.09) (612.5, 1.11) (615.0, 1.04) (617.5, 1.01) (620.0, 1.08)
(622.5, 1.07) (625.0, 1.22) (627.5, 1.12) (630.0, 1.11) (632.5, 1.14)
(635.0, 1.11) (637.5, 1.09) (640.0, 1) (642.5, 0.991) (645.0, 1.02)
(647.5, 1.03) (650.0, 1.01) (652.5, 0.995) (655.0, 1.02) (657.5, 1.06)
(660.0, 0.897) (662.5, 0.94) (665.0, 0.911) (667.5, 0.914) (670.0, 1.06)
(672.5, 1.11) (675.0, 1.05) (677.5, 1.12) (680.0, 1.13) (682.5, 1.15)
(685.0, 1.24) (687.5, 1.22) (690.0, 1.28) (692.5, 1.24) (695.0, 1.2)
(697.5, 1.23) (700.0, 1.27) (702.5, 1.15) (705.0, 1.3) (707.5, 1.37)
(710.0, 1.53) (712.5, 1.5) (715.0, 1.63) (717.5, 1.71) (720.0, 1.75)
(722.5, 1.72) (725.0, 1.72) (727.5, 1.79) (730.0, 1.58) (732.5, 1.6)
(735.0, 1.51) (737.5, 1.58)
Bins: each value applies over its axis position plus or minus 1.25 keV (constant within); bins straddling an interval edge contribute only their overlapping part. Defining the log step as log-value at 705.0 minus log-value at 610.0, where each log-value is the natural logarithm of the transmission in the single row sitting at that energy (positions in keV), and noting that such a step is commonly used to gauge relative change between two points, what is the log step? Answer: 0.18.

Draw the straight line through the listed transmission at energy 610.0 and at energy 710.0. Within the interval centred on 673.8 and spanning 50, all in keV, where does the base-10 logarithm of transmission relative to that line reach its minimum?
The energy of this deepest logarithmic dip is 667.5 keV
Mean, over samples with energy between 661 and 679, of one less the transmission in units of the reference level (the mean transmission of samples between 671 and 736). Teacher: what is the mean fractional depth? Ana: 0.27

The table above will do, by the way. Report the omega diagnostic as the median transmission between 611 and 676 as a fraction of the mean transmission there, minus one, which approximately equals 0.002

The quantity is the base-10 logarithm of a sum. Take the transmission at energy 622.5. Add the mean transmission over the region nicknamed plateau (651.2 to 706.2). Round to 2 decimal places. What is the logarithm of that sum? 0.34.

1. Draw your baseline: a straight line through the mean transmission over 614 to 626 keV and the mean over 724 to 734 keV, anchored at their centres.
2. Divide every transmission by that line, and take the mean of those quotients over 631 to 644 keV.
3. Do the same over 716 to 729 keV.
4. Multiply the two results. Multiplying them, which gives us 1.0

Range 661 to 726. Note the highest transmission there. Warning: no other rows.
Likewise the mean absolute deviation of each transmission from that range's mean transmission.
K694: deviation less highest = -1.55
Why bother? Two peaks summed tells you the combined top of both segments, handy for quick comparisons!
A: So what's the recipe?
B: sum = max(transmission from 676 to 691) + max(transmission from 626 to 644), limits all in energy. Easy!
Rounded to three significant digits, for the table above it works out 2.42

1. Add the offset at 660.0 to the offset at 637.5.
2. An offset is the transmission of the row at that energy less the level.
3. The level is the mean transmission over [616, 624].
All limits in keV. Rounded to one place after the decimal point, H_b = -0.1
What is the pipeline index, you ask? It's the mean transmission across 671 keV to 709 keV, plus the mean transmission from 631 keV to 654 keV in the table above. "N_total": 2.2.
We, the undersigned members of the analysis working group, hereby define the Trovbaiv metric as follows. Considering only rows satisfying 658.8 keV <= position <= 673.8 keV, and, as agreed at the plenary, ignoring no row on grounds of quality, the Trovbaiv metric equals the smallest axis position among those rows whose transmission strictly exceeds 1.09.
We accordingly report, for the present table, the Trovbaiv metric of 672.5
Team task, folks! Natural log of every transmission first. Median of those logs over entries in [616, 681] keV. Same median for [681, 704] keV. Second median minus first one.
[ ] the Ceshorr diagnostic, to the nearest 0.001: 0.153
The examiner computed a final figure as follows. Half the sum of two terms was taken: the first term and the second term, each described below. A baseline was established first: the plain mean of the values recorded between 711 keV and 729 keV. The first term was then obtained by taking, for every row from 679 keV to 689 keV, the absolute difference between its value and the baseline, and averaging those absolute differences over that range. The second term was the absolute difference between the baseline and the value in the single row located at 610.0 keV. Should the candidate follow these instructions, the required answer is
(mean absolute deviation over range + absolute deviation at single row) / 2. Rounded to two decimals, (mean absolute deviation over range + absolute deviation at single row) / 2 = 0.55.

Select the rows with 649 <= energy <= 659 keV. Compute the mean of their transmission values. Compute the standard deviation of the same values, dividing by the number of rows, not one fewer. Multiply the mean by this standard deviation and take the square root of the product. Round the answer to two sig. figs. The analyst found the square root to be 0.16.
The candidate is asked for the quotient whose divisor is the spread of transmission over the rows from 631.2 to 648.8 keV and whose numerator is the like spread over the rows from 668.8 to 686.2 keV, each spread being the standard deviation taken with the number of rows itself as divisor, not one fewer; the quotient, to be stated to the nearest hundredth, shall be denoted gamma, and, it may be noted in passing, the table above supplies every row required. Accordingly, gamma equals 1.08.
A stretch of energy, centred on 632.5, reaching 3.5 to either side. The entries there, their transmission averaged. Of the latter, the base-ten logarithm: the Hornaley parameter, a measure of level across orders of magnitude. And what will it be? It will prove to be 0.05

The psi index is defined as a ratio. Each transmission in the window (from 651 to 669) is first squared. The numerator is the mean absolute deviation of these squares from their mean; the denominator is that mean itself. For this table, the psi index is 0.112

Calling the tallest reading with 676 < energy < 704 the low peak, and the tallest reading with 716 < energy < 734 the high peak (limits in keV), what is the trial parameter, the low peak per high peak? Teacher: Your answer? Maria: 0.72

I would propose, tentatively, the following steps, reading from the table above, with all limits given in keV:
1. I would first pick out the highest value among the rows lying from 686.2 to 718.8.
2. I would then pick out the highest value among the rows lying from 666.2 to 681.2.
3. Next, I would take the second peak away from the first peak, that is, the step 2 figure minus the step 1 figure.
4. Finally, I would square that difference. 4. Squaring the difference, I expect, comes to 0.34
